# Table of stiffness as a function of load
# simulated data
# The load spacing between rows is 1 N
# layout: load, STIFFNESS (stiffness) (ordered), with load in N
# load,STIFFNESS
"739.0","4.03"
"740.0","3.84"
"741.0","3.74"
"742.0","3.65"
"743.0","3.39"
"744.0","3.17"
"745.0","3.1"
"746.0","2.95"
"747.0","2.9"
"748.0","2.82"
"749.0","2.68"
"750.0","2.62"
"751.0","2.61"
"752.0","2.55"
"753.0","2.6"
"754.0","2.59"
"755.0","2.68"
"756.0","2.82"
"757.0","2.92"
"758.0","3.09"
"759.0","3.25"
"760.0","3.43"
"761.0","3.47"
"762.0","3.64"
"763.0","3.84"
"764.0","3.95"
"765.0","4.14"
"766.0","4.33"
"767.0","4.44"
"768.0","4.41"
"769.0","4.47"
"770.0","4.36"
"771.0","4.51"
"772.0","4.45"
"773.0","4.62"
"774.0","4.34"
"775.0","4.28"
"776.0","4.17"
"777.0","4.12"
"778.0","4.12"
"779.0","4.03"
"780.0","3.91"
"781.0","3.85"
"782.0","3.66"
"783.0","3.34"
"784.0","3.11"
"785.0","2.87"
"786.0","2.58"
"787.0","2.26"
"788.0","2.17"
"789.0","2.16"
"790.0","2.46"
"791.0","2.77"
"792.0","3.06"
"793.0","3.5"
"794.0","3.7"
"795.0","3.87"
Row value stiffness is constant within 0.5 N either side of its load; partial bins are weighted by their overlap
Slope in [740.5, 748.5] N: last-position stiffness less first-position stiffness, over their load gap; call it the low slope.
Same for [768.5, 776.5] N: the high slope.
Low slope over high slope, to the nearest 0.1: 3.1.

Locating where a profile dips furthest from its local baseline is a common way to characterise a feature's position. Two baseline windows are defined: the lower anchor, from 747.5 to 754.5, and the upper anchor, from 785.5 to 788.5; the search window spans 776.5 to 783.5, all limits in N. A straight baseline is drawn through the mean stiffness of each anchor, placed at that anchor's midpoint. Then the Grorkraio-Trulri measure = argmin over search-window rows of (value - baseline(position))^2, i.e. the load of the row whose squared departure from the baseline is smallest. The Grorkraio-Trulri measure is 783.0 N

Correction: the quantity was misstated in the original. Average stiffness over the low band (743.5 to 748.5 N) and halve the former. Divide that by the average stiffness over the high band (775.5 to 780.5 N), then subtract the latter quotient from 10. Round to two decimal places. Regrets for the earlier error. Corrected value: 9.63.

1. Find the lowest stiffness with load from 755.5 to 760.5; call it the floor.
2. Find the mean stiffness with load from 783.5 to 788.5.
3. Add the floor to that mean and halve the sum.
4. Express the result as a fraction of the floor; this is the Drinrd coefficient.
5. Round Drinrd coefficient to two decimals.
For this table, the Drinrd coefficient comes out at 0.96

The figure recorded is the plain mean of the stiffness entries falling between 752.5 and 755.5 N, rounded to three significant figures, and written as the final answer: 2.62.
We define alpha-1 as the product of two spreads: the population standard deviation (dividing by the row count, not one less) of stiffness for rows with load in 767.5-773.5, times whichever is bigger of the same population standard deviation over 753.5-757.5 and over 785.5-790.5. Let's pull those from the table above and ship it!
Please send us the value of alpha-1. 0.014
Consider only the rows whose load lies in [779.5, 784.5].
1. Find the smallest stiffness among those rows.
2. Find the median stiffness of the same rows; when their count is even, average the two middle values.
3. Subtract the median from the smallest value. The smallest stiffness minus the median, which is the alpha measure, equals -0.55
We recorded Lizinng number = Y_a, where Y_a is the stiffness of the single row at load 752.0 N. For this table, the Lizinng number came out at 2.55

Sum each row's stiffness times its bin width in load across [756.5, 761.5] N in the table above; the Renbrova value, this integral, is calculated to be 16.2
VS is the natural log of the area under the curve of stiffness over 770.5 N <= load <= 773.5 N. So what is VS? 2.6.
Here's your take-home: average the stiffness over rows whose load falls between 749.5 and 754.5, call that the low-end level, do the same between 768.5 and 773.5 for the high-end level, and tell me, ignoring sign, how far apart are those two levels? 1.9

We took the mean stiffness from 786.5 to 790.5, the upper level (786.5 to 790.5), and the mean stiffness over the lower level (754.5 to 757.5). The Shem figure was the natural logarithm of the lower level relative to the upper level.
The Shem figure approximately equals 0.22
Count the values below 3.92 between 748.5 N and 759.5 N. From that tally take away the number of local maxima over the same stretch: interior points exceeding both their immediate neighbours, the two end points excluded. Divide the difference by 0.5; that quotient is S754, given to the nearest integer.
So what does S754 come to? 20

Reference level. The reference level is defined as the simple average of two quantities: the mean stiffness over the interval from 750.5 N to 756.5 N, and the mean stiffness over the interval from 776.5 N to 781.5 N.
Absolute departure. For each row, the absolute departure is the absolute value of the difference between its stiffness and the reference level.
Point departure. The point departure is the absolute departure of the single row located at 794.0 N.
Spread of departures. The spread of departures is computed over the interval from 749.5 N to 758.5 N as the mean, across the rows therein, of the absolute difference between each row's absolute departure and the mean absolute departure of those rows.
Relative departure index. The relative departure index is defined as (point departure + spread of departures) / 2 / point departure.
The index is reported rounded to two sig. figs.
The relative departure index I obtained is 0.70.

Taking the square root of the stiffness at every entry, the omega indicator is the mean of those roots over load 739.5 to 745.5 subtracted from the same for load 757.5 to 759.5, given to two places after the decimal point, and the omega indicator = -0.08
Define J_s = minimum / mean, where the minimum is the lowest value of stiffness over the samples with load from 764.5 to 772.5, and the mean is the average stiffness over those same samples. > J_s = 0.94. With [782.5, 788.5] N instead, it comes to 0.80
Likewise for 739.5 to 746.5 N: 0.87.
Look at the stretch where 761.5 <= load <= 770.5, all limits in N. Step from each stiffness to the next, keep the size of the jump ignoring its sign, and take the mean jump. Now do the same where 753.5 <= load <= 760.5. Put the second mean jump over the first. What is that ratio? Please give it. 1.12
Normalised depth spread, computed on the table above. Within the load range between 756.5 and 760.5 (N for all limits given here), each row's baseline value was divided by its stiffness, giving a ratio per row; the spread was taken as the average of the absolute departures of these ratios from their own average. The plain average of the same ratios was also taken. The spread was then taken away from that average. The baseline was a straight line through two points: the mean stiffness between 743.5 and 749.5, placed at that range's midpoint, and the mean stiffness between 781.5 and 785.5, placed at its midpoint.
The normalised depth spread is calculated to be 0.91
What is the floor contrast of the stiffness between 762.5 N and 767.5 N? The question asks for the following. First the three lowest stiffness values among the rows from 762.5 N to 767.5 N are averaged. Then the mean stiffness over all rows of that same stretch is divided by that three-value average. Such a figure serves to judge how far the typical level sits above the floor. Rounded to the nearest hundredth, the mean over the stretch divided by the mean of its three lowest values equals 1.04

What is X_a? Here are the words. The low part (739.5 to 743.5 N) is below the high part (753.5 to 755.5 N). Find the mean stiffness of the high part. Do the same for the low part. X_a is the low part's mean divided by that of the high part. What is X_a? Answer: 1.4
